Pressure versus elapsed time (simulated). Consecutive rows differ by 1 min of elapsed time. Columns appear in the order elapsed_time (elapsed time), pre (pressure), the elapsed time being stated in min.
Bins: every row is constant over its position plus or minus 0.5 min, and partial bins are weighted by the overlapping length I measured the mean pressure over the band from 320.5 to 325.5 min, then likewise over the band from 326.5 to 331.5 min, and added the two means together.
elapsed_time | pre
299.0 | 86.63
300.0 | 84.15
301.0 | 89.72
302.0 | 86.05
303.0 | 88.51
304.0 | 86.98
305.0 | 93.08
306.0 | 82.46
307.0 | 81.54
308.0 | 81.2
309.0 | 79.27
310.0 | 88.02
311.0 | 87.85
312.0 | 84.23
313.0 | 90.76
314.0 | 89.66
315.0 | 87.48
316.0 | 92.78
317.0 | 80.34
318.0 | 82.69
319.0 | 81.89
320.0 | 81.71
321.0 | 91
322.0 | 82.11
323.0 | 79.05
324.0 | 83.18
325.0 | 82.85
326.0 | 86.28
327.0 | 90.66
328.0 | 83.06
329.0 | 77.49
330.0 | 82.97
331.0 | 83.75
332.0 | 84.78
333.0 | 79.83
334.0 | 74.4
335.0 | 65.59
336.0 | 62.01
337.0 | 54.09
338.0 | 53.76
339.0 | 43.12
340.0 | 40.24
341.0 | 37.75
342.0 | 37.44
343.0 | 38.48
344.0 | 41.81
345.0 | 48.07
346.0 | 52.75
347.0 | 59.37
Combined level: 167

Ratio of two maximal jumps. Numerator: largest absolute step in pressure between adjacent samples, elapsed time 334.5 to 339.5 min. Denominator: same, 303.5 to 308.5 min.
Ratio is 1.0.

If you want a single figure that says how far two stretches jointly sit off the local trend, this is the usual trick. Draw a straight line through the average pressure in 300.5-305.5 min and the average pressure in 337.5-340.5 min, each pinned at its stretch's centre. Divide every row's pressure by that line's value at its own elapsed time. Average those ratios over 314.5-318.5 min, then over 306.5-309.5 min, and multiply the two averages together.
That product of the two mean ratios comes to 1.15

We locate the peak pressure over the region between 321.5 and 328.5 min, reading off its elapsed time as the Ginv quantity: 327.0 min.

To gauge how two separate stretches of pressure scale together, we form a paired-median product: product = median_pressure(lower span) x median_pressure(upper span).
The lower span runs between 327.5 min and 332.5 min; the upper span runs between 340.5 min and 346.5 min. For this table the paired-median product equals 3334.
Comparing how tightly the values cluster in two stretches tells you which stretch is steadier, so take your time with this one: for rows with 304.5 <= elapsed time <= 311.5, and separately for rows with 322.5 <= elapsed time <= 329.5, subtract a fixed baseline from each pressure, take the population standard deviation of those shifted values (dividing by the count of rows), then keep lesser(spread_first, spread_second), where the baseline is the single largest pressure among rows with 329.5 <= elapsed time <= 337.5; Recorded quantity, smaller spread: 4.06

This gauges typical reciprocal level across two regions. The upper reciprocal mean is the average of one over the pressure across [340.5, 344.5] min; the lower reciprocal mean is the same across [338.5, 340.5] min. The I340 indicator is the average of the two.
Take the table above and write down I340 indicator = 0.025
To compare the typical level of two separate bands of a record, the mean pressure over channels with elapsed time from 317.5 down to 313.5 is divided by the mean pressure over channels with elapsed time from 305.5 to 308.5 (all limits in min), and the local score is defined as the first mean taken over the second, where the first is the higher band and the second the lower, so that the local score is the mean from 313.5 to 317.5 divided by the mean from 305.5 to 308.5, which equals 1.07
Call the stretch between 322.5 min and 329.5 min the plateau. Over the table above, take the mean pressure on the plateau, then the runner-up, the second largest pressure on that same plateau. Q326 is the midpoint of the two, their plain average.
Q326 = 84.8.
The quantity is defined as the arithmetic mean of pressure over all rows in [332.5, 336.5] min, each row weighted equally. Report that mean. 70.5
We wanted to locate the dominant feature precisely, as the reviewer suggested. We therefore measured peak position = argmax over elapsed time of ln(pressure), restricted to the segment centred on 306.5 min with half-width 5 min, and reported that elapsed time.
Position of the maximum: 305.0 min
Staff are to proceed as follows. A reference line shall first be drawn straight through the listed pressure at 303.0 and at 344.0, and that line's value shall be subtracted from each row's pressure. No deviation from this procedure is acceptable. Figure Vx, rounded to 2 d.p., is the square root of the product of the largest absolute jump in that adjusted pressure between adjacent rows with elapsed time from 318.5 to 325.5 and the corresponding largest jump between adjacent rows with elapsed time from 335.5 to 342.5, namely 9.95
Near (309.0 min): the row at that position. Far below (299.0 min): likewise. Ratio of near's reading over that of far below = 0.92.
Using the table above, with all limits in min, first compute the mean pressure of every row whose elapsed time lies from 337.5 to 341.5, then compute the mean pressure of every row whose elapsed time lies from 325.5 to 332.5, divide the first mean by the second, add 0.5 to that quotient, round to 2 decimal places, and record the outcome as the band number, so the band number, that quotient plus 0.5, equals 1.02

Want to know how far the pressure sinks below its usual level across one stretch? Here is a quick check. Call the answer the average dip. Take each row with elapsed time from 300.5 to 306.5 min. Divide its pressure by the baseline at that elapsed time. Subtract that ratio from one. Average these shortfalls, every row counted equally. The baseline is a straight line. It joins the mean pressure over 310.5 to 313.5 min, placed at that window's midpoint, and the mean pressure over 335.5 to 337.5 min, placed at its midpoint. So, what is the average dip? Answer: 0.10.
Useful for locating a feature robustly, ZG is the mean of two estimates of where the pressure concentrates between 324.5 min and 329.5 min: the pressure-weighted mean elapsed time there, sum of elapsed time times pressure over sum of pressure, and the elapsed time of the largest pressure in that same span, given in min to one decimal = 327.0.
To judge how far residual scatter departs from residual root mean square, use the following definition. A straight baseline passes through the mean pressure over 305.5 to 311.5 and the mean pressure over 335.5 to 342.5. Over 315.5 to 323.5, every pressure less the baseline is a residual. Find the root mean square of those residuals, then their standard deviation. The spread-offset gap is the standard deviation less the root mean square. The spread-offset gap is -10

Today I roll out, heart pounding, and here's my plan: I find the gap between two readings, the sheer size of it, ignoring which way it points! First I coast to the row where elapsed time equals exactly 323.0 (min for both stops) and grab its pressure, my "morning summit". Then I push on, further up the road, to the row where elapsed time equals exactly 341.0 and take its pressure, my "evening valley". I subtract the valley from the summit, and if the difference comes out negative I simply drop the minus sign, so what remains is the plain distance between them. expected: 41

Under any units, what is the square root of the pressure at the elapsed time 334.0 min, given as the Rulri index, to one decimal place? 8.6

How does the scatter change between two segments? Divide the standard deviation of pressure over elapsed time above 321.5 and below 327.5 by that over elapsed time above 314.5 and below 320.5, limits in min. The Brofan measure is 0.84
